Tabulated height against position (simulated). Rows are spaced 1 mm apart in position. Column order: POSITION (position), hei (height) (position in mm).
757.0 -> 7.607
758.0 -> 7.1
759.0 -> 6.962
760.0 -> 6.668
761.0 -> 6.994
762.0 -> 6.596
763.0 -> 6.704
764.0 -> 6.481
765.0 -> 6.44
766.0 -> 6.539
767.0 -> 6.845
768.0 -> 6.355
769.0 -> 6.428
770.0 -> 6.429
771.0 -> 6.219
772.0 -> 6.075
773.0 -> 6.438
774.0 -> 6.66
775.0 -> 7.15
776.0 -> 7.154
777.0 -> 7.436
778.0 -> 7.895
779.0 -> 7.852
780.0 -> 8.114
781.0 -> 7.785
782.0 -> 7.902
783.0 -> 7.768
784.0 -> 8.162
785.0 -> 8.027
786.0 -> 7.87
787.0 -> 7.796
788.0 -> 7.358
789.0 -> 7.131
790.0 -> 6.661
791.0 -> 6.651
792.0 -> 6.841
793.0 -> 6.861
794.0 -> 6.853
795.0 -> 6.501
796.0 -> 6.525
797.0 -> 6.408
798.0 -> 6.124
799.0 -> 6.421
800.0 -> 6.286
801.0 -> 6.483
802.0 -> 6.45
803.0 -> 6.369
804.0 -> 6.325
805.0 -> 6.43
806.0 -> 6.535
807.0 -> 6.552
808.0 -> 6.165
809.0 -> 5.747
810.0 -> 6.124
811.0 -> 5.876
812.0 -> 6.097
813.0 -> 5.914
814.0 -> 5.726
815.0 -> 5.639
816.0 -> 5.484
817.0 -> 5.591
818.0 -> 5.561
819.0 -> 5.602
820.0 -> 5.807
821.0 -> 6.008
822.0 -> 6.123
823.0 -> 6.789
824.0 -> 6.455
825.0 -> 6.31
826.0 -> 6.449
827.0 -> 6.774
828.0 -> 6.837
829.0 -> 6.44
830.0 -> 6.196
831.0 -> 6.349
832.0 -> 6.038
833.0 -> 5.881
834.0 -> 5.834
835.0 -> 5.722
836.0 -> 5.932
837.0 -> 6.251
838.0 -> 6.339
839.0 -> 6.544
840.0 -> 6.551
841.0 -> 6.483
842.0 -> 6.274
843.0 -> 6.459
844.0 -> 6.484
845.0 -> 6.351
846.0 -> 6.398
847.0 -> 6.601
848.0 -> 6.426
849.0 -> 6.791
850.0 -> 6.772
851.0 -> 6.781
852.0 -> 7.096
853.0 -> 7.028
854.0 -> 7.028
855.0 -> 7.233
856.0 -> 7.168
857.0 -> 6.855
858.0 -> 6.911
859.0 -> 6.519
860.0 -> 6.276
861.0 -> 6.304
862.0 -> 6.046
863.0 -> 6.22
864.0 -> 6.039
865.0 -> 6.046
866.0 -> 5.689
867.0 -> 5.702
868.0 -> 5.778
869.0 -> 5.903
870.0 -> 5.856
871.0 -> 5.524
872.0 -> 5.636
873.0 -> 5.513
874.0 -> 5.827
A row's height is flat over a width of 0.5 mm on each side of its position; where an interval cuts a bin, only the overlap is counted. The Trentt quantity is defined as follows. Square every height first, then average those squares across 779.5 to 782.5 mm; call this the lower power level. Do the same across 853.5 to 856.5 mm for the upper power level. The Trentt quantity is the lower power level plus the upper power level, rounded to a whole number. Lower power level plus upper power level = 114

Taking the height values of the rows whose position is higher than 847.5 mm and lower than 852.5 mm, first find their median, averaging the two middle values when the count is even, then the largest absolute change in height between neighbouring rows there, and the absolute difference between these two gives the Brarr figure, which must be 6.4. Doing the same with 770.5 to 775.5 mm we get 5.9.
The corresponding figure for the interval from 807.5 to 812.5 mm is 5.7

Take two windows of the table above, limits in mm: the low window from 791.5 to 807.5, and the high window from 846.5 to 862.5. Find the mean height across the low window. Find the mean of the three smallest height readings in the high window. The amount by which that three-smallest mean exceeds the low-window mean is -0.29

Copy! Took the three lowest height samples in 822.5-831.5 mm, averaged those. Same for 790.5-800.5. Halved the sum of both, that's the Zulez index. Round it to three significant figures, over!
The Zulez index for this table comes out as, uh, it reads 6.28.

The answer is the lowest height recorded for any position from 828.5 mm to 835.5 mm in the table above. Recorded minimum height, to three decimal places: 5.722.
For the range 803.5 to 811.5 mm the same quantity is 5.747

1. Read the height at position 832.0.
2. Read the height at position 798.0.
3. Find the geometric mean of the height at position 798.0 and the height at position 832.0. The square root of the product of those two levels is 6.08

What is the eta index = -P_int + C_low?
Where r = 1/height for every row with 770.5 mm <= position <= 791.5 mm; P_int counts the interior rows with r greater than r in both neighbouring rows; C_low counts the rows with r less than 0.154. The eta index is 14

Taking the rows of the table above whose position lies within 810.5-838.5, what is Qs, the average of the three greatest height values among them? 6.8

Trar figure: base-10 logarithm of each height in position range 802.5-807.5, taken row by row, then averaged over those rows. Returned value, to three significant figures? 0.809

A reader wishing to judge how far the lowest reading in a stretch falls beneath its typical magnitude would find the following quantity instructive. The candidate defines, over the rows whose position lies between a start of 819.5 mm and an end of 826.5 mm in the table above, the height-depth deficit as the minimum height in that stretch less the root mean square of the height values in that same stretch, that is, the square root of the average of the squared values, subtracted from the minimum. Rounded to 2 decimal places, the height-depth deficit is -0.48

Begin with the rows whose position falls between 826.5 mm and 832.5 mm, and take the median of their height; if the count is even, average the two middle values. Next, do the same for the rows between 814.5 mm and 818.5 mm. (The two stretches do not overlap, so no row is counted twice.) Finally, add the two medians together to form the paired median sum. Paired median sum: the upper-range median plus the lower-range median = 12.0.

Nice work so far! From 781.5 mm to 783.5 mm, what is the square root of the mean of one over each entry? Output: 0.357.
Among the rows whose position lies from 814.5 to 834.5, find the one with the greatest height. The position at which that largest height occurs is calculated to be 828.0 mm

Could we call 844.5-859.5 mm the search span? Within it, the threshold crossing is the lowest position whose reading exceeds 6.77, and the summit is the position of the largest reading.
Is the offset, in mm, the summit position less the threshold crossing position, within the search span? 6 mm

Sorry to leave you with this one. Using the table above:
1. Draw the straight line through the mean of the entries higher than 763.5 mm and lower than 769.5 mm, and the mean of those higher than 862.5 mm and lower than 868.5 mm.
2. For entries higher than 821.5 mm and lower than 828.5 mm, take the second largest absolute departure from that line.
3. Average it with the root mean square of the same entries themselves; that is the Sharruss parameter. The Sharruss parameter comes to 3.6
